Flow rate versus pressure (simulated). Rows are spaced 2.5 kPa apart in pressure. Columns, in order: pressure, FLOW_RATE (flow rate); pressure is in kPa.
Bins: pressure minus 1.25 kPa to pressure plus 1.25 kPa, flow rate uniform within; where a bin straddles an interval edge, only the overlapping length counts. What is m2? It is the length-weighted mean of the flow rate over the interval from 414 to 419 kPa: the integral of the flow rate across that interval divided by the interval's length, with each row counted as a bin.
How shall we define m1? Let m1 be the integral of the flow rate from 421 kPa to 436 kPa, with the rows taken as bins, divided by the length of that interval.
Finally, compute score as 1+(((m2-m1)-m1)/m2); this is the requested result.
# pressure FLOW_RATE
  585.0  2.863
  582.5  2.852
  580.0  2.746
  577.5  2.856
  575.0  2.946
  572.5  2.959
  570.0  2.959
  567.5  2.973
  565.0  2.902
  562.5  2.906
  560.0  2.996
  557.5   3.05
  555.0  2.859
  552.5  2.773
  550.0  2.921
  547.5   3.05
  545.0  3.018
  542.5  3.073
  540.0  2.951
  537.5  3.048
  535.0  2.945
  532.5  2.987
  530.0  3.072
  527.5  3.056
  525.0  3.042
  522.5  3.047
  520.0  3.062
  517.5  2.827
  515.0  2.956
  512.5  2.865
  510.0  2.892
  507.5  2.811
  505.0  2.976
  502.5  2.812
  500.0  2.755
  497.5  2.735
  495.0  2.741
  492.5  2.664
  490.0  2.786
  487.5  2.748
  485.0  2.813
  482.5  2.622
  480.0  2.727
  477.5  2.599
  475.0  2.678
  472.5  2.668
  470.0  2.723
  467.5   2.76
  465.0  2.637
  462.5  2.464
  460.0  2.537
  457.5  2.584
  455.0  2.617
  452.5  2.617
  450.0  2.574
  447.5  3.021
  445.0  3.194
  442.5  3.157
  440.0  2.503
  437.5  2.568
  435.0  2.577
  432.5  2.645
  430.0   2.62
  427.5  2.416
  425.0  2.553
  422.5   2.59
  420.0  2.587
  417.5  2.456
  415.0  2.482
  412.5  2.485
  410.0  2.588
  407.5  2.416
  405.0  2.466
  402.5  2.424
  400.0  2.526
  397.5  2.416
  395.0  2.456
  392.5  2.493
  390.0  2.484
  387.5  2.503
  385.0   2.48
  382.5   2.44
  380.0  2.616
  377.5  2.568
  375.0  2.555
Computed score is -0.07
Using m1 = 2.57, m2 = 2.47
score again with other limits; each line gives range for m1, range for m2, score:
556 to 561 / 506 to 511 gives -0.11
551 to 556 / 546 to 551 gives 0.11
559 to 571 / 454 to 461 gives -0.28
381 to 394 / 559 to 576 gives 0.32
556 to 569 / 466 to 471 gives -0.17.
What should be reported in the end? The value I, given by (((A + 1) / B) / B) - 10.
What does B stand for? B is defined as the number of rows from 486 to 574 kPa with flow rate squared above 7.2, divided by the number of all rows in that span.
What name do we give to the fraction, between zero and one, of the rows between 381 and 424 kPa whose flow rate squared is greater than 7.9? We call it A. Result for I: -8.9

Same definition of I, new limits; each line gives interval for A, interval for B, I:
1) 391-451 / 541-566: -8.9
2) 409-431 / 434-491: -3.5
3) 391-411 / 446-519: -7.1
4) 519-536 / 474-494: -2.0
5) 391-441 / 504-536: -9.0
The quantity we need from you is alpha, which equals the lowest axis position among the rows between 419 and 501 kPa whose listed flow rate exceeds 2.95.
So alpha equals 442.5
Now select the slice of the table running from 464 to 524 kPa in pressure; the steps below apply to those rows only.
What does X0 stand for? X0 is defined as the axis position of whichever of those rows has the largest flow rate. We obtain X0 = 520.0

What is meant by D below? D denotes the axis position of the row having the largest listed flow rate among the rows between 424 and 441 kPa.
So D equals 432.5 kPa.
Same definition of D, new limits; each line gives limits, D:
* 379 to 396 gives 380.0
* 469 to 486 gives 485.0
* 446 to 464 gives 447.5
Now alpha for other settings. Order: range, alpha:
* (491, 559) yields 505.0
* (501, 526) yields 505.0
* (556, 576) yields 557.5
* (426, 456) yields 442.5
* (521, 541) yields 522.5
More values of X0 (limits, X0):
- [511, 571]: 542.5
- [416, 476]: 445.0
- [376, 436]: 432.5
